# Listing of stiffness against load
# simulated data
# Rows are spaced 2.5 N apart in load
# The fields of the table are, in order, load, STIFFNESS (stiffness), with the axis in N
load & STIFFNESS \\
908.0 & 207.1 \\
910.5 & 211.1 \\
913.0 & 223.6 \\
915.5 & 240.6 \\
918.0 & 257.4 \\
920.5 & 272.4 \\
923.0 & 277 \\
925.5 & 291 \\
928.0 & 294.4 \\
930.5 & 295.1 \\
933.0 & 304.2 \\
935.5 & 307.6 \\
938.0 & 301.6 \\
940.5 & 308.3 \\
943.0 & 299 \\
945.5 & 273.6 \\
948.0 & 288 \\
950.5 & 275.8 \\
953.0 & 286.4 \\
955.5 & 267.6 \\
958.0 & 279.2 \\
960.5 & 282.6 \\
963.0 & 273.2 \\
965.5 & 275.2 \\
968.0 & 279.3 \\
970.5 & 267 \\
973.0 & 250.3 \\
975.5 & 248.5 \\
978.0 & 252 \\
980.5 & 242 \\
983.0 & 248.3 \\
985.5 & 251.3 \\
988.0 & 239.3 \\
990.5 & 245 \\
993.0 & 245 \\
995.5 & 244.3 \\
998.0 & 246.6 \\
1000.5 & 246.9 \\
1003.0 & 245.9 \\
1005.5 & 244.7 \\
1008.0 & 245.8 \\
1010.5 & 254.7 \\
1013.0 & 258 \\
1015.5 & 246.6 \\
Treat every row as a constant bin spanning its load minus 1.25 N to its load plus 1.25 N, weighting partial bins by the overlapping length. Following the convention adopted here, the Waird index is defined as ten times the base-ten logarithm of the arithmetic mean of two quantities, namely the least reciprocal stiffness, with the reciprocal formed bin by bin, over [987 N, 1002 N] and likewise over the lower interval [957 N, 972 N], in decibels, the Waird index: -24.21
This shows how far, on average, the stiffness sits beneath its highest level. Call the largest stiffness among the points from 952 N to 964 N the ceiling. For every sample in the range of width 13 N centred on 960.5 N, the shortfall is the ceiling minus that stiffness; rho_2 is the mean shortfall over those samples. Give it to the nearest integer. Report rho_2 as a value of 11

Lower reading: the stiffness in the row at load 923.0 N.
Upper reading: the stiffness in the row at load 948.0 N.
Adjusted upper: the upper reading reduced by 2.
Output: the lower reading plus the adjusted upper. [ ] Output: 563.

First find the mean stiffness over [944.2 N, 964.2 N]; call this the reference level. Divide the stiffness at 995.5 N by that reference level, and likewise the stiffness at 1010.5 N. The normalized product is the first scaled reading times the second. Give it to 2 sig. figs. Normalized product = 0.80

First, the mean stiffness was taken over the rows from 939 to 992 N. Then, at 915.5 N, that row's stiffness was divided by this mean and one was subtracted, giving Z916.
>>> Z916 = -0.10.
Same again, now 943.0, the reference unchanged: 0.11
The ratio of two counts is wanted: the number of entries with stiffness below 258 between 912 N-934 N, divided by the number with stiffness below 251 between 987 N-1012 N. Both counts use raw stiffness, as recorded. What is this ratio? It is 0.33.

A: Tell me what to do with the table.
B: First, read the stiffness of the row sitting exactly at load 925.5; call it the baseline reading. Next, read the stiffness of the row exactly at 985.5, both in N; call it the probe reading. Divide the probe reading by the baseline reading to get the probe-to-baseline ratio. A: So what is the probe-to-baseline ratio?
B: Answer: 0.86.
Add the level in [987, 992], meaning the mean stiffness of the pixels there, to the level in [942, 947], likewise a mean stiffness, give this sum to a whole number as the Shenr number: 528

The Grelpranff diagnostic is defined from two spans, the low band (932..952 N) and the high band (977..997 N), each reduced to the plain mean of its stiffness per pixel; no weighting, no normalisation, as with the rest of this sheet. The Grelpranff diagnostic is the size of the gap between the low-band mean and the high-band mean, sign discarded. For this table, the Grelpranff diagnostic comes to 49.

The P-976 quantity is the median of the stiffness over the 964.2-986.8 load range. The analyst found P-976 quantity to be 251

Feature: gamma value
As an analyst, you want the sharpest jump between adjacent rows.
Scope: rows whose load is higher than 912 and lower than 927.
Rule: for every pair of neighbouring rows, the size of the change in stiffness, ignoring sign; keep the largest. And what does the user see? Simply 17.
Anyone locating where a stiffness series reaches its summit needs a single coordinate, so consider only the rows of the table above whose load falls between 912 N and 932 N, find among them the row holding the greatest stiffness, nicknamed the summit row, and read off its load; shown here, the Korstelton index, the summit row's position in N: 930.5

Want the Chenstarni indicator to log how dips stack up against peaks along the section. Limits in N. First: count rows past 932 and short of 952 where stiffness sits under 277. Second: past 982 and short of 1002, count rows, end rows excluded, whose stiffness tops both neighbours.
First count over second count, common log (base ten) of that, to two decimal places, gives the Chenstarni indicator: 0.30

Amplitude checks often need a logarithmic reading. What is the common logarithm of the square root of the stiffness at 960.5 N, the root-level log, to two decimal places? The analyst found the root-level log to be 1.23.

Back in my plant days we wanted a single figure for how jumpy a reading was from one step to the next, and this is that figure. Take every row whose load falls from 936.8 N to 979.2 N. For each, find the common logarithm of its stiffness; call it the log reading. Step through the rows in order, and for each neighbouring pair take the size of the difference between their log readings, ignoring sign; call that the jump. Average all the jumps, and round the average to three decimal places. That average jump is 0.016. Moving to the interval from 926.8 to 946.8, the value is 0.013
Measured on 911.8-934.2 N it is 0.017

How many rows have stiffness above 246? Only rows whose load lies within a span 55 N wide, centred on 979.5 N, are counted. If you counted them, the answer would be 15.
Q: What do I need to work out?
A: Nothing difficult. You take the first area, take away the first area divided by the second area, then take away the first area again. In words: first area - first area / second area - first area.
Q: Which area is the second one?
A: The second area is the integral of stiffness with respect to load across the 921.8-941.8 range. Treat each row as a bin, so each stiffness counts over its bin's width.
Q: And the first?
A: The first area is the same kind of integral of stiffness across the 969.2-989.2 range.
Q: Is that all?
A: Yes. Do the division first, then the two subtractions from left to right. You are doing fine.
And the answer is -0.84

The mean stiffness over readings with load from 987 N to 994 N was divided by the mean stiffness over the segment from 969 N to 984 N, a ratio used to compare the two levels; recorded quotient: 0.97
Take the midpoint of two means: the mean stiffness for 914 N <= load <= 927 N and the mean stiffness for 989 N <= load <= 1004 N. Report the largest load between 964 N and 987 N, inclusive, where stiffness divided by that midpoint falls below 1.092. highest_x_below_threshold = 985.5 N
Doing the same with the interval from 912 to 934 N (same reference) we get 923.0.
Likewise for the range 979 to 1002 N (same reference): 1000.5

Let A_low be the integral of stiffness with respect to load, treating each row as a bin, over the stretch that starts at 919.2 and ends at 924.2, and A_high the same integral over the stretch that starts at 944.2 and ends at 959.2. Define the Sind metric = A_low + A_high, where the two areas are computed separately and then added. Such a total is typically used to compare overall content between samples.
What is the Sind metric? 5550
